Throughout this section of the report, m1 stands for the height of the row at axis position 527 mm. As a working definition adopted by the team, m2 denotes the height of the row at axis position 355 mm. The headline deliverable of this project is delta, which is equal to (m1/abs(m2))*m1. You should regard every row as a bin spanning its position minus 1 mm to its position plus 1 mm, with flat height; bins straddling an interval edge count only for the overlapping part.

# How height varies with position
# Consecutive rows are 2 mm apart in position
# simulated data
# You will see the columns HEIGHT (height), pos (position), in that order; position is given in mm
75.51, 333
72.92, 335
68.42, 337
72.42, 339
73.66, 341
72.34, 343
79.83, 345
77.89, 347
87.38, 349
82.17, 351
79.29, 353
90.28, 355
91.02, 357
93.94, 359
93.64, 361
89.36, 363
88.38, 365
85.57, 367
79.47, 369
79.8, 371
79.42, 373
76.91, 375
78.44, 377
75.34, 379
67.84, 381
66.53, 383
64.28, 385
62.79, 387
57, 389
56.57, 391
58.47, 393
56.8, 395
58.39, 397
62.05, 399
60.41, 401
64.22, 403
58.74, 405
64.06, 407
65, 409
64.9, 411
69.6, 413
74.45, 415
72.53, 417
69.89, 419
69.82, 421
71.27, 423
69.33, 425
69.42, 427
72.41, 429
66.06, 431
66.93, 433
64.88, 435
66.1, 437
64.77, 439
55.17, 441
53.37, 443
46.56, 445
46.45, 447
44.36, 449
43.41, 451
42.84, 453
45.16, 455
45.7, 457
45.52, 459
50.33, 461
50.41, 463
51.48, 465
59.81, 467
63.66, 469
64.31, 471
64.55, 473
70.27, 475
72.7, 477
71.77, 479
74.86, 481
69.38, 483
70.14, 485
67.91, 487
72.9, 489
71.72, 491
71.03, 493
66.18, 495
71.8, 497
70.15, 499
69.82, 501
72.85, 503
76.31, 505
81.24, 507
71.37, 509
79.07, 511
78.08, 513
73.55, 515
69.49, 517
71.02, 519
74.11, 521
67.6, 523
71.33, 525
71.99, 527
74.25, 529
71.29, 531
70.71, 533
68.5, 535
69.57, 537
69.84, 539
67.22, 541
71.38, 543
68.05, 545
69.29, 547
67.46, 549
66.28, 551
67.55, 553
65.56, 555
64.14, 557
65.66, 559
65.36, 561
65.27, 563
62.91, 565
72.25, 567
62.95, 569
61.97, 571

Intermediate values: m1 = 71.99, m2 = 90.28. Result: 57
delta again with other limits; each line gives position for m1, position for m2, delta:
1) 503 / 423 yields 74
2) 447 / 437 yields 33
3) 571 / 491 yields 54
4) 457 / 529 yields 28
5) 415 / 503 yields 76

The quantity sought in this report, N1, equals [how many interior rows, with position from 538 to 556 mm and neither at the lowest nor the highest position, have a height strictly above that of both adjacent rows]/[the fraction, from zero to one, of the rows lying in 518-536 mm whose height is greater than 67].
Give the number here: 3.0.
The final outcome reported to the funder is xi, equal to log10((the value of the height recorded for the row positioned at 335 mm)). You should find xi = 1.86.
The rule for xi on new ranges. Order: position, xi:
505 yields 1.88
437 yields 1.82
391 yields 1.75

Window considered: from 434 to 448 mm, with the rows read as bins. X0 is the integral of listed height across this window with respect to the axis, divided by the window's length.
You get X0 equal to 57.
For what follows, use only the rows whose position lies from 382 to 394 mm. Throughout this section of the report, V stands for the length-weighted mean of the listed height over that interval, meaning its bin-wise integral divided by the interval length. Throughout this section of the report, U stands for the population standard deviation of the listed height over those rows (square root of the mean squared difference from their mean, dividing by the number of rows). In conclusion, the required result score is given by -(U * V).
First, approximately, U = 3.8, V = 61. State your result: -231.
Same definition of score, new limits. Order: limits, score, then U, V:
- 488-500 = -152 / 2.2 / 71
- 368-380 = -126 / 1.6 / 78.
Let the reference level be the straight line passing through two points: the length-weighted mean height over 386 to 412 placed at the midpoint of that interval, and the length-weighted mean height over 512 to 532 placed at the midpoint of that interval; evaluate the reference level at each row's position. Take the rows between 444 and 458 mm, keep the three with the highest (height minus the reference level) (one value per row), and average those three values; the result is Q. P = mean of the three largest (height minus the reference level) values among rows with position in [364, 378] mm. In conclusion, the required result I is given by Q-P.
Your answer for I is -46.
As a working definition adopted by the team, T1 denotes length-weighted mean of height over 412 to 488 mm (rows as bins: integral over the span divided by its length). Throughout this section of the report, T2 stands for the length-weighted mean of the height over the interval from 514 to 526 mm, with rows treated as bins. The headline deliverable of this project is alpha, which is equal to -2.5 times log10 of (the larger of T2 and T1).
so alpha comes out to -4.63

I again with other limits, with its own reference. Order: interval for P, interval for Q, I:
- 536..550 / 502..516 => 12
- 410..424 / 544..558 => -17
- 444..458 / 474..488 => 24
